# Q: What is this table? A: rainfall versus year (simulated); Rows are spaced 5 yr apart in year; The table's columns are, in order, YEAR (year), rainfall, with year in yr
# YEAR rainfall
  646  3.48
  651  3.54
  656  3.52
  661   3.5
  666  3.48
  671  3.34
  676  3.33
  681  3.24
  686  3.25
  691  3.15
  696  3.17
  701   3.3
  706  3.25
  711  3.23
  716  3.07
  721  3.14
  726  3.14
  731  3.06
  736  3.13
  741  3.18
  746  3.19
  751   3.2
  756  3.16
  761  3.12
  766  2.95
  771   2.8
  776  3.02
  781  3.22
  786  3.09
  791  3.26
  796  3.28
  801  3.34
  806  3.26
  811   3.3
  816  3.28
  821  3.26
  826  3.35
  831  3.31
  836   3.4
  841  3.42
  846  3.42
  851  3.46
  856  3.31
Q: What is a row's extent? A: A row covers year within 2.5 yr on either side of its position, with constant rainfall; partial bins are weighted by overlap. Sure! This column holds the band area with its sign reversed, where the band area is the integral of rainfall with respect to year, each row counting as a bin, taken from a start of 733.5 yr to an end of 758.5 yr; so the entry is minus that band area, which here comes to -79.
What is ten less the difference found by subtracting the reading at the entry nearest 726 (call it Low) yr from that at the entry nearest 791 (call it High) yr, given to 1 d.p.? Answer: 9.9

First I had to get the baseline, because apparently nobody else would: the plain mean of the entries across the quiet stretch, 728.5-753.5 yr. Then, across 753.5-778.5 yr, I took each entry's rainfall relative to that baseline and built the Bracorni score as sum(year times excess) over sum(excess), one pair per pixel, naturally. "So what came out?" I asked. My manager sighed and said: 770.2 yr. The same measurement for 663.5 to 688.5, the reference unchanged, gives 672.8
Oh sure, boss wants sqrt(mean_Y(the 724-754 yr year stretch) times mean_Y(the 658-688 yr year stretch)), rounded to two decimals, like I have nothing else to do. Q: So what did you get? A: 3.25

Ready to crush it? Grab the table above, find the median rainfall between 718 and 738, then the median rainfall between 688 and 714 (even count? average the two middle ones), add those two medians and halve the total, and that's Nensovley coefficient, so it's 3.18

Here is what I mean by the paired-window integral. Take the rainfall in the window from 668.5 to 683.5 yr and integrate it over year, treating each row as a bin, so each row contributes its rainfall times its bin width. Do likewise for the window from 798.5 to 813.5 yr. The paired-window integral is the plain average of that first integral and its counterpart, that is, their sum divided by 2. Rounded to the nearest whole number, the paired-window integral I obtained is 50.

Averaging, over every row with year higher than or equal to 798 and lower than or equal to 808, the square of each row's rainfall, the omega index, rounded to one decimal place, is 10.9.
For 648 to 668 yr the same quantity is 12.3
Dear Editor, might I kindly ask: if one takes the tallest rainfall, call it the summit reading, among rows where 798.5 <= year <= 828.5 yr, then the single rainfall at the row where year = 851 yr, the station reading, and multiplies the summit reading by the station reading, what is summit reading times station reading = 11.6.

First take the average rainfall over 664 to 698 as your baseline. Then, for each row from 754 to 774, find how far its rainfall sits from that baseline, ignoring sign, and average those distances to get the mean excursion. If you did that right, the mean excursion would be 0.27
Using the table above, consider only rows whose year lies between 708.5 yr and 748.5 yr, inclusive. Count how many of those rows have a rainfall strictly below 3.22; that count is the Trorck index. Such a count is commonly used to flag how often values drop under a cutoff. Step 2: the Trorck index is 7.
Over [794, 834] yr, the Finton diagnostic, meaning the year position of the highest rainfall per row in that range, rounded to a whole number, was 826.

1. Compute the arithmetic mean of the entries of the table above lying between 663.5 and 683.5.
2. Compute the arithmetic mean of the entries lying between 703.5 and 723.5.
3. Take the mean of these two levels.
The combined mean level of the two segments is 3.26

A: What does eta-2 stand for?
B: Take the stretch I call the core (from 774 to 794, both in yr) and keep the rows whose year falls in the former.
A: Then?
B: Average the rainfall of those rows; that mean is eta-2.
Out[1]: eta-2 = 3.15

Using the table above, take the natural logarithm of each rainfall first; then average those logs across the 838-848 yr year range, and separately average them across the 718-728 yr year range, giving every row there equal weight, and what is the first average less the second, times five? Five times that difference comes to 0.43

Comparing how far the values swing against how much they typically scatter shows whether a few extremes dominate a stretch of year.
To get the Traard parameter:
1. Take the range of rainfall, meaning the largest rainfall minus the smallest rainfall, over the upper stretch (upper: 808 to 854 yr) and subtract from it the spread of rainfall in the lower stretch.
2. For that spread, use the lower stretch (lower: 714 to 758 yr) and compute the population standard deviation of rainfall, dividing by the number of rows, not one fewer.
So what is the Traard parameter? 0.15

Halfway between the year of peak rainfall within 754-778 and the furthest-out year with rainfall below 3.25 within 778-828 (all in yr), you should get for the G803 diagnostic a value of 771.0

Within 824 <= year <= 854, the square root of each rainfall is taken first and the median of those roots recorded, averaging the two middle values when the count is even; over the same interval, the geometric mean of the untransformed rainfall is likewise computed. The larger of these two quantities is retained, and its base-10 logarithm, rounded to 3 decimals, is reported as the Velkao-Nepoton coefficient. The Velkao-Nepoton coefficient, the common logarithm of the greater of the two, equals 0.531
